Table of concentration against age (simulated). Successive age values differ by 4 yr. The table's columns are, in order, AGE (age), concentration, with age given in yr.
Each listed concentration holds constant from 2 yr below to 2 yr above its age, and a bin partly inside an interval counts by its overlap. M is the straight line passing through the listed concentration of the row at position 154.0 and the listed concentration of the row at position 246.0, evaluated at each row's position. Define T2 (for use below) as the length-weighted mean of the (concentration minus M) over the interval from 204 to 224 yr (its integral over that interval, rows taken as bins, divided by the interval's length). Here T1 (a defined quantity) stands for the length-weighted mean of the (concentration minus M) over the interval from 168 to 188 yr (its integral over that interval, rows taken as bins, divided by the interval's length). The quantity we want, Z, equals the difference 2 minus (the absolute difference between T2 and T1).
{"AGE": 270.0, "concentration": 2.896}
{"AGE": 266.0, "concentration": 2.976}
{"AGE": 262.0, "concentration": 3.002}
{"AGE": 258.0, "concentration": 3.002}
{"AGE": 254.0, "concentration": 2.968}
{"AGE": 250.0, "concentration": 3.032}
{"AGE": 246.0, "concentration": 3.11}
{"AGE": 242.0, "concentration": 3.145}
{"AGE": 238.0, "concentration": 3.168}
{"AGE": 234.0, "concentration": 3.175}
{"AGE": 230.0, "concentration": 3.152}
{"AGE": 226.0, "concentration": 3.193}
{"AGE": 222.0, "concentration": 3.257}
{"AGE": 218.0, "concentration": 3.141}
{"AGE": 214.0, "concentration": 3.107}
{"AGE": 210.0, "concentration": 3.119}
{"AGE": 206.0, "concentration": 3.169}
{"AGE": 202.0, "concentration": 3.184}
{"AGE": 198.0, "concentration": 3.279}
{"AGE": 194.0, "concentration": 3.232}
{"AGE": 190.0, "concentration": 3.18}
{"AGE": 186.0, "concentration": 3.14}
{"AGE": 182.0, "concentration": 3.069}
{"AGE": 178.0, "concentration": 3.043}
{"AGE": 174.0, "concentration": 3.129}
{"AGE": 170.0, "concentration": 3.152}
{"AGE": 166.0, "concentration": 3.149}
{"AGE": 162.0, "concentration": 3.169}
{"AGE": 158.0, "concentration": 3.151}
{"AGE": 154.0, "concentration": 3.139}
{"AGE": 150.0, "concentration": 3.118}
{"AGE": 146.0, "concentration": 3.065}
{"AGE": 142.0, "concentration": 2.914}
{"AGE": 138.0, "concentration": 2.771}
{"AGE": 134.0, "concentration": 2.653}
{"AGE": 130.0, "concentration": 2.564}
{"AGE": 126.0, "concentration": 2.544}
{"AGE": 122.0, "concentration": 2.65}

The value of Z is 1.94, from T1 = -0.02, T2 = 0.04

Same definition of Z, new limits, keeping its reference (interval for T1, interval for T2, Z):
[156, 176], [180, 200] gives 1.96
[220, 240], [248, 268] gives 1.82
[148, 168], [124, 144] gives 1.54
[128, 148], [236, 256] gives 1.67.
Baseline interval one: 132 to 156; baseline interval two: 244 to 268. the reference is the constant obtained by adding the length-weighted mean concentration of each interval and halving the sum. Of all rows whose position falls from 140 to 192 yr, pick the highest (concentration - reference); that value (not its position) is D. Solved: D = 0.201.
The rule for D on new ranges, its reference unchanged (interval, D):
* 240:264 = 0.166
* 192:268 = 0.300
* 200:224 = 0.278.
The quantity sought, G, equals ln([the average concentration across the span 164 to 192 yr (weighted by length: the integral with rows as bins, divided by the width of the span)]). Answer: 1.139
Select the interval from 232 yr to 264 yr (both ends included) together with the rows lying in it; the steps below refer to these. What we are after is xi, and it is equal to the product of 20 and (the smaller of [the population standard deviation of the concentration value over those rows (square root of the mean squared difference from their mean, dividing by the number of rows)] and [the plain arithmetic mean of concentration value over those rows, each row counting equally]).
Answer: 1.6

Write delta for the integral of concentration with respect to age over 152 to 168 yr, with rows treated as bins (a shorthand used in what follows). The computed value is 50.4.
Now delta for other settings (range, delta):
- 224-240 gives 50.8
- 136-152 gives 47.5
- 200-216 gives 50.3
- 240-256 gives 49.0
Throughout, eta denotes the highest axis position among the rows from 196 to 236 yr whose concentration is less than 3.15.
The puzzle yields 218.0 yr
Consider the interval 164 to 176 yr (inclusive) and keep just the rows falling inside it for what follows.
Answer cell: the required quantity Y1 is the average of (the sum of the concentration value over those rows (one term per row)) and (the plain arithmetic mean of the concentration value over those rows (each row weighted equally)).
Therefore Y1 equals 6.29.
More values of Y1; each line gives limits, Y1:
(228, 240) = 6.33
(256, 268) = 5.99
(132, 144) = 5.56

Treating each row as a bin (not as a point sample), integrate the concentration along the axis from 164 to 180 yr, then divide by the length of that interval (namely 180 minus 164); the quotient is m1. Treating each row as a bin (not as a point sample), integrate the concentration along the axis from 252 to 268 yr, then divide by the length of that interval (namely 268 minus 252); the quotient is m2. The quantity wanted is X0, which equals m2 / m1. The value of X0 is 0.96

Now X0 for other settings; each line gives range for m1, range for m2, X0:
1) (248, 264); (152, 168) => 1.05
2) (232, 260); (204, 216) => 1.01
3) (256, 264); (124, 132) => 0.85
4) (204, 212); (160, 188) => 0.99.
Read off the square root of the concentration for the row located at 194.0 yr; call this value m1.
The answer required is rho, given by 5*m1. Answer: 8.99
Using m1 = 1.80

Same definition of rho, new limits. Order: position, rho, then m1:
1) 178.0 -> 8.72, 1.74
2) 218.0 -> 8.86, 1.77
